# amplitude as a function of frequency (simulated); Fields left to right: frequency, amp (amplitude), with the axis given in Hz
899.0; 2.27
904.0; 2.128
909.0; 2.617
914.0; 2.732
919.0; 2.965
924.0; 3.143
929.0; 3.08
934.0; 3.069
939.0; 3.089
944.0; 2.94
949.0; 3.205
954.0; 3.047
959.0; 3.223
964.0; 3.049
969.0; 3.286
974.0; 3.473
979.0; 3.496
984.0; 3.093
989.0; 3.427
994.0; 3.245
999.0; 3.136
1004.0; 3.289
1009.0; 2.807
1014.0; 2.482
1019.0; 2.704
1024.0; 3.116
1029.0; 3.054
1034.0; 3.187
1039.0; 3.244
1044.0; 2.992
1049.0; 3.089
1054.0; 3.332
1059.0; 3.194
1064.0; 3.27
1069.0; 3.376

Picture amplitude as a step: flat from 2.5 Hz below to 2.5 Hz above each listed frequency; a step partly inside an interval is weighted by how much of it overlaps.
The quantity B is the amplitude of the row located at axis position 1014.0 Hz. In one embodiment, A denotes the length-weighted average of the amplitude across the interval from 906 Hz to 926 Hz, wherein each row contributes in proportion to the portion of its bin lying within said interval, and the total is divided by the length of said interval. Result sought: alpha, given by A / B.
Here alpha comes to 1.14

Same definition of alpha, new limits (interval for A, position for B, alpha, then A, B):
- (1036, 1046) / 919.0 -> 1.05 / 3.13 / 2.965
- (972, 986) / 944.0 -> 1.14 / 3.36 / 2.94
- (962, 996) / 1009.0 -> 1.18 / 3.30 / 2.807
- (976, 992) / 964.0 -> 1.10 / 3.34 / 3.049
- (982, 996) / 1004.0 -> 0.99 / 3.26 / 3.289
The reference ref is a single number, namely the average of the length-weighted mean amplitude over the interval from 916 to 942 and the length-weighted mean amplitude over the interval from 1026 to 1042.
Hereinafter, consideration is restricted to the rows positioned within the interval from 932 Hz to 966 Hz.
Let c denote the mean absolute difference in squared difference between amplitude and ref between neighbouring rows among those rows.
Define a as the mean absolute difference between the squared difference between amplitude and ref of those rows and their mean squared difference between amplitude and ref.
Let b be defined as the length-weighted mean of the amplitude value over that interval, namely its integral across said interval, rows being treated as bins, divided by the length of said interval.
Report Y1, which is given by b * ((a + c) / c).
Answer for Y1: 4.93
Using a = 0.007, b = 3.09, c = 0.01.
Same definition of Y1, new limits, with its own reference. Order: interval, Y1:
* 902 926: 5.84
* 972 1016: 5.89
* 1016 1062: 6.01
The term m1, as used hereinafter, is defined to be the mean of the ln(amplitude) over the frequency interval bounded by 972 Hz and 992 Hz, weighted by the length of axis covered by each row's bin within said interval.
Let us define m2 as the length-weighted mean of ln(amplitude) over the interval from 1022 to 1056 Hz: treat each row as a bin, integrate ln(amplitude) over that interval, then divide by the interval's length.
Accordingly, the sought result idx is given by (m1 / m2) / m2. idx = 0.93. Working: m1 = 1.21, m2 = 1.14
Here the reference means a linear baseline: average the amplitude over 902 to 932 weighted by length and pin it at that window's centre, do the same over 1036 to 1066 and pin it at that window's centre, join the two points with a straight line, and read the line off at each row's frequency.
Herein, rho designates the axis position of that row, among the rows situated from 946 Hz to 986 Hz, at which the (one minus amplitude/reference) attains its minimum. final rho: 979.0 Hz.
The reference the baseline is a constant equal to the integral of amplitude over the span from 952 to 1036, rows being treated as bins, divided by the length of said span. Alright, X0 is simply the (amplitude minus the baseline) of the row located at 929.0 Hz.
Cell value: -0.04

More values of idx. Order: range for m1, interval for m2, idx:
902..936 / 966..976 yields 0.70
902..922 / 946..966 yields 0.74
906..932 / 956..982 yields 0.75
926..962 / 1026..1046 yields 0.87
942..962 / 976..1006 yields 0.80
